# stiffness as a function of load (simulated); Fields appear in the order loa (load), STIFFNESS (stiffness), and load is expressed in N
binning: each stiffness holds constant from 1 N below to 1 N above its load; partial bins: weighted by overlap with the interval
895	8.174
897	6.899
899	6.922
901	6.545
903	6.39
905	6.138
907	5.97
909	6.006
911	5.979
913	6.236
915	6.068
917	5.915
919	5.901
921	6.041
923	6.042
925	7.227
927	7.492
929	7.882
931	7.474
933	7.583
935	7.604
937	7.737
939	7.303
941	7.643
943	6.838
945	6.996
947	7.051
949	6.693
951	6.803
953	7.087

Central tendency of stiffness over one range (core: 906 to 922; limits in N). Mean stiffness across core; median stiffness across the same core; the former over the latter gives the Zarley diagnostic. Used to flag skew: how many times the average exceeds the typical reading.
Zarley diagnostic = 1.00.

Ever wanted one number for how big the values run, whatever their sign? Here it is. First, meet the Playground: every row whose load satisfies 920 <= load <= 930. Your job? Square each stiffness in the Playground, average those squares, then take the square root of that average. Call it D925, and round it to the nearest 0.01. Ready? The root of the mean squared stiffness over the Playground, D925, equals 6.98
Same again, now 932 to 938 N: 7.64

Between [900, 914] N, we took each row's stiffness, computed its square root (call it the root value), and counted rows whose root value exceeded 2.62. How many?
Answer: 0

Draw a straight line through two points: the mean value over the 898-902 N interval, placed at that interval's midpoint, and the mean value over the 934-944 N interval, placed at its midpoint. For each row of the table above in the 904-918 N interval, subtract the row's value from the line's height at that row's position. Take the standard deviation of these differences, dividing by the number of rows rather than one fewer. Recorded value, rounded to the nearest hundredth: 0.13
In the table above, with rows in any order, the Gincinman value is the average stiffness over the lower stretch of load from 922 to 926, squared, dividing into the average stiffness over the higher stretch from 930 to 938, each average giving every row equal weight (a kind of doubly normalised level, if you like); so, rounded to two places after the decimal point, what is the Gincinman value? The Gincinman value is 0.17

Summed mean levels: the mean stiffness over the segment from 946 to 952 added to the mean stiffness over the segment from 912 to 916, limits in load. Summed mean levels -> 13.0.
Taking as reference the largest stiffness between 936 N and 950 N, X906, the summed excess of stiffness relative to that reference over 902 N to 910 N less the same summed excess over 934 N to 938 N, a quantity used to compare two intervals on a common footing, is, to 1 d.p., -6.3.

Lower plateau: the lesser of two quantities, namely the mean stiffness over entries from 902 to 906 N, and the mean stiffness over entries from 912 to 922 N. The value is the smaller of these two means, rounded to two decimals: 6.03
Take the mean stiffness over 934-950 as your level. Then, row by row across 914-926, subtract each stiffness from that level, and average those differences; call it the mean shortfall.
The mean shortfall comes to 1.0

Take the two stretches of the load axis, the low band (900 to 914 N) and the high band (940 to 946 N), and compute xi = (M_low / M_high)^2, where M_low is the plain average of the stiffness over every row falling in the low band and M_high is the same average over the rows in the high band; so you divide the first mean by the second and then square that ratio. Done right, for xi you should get 0.75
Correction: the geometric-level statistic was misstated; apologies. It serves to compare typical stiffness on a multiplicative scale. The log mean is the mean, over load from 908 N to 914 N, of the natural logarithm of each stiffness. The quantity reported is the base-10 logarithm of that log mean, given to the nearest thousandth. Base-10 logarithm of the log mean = 0.256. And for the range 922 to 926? 0.276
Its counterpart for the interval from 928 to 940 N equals 0.307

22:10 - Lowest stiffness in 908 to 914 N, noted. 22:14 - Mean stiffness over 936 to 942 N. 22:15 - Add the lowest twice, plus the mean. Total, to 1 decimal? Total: 19.5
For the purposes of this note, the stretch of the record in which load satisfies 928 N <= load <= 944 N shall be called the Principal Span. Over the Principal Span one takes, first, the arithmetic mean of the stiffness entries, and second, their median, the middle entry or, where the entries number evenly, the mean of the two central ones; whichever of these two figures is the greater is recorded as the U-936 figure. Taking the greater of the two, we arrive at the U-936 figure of 7.6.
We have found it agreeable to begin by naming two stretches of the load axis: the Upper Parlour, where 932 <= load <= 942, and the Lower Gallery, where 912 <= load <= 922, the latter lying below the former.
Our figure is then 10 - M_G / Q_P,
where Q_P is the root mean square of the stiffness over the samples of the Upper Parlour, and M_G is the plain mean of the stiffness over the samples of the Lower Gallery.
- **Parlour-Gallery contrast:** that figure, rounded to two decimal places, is 9.20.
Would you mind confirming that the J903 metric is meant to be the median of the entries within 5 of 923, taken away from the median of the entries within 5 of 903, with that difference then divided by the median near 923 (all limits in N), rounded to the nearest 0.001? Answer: 0.058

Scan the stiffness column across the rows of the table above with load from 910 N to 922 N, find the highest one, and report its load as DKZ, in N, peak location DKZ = 913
